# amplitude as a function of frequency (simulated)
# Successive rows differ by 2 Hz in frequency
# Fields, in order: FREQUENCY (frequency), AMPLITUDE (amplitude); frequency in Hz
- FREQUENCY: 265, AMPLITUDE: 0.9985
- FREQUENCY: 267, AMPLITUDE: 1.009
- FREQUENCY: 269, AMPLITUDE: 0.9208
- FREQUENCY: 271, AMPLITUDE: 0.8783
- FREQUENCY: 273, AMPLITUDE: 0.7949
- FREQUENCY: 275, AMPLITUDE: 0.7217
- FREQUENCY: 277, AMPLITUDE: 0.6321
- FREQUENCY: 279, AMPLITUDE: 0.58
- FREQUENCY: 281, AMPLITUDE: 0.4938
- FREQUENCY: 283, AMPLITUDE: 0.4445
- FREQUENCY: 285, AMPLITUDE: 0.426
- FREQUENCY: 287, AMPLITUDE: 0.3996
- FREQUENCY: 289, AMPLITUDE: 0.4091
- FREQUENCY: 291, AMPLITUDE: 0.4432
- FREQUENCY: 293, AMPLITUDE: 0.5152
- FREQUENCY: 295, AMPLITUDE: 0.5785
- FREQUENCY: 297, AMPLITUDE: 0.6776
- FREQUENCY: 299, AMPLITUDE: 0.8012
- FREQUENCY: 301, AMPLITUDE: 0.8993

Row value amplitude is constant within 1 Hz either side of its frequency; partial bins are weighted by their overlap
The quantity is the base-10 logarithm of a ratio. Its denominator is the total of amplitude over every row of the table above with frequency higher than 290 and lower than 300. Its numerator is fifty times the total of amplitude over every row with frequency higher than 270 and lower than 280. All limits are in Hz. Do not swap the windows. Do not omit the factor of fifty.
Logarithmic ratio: 1.78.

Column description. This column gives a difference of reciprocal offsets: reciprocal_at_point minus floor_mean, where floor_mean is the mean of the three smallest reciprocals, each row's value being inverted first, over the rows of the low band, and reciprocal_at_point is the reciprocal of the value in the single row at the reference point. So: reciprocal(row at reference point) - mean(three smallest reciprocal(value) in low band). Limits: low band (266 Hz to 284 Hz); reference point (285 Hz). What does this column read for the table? 1.3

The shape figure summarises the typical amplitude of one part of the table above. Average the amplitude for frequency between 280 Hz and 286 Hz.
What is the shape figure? 0.45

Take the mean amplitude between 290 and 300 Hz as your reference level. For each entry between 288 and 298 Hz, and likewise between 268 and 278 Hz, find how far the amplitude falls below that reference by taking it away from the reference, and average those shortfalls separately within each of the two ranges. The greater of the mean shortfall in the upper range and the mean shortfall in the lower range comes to 0.078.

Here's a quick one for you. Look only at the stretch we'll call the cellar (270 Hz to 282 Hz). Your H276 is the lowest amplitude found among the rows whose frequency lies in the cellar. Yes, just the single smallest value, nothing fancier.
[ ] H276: 0.4938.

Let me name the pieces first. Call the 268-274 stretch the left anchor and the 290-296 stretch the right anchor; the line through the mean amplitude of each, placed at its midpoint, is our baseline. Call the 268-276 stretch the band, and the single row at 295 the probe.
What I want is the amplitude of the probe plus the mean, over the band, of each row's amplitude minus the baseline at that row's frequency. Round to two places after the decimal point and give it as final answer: 0.56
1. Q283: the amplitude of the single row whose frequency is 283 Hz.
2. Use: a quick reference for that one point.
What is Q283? 0.4445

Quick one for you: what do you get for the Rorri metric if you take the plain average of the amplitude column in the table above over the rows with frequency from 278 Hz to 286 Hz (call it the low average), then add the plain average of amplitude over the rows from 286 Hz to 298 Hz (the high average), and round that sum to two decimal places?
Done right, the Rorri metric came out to 0.99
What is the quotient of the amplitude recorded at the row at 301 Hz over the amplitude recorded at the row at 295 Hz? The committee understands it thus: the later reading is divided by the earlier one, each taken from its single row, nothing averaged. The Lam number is 1.55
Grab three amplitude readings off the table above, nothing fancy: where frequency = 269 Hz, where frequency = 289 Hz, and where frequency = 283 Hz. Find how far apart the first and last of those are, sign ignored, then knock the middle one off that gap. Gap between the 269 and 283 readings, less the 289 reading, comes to 0.07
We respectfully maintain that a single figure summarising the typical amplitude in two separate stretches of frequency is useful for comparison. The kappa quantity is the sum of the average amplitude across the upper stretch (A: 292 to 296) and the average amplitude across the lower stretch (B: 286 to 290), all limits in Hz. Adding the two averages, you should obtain 0.95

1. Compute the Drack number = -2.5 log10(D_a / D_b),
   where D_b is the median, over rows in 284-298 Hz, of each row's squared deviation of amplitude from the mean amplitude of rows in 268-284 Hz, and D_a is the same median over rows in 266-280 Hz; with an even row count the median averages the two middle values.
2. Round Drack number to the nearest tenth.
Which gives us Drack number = 1.7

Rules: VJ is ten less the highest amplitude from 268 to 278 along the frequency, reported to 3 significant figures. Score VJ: 9.08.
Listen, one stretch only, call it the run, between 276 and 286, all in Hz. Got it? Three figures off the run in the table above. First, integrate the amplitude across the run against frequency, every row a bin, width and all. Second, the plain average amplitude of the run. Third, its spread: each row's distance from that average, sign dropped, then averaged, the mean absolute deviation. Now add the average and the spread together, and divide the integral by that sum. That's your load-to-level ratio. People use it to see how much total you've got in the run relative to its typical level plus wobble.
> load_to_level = 8.76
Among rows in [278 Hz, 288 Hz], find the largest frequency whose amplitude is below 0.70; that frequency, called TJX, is 287 Hz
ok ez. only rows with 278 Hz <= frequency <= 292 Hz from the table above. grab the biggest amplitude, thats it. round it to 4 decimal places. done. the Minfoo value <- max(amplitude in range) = 0.5800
